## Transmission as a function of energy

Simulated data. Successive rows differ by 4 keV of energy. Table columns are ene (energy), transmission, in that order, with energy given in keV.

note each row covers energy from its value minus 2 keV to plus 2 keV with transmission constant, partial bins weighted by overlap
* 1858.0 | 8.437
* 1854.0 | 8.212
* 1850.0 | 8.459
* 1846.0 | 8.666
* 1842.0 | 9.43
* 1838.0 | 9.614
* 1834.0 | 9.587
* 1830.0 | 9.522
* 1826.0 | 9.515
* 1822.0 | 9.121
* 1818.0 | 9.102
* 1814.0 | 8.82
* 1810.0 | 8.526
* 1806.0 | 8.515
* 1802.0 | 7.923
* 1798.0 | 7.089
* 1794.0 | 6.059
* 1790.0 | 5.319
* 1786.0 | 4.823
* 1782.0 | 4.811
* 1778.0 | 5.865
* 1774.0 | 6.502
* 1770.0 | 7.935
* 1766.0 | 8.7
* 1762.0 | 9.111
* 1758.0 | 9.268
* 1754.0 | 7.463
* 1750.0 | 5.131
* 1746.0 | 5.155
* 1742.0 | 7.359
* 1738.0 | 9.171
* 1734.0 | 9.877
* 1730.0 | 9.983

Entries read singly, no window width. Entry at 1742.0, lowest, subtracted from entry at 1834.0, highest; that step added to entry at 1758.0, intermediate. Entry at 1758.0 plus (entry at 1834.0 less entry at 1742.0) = 11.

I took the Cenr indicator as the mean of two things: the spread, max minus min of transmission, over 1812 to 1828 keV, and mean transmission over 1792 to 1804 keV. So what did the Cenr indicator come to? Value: 3.86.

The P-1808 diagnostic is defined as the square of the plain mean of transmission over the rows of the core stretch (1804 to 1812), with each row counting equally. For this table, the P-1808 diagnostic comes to 73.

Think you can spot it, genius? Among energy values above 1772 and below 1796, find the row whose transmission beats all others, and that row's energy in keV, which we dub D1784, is 1774.0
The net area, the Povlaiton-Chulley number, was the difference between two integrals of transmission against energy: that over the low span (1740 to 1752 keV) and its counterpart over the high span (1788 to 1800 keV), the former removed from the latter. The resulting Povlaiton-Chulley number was 3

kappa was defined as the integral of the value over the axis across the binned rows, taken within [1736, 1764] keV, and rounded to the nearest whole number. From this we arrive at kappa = 211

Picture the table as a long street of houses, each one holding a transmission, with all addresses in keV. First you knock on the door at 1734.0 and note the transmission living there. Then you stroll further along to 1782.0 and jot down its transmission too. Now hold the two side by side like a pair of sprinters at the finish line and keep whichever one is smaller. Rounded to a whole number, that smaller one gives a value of 5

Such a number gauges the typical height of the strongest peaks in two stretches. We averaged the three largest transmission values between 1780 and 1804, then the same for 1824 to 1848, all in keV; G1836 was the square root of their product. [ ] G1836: 8.20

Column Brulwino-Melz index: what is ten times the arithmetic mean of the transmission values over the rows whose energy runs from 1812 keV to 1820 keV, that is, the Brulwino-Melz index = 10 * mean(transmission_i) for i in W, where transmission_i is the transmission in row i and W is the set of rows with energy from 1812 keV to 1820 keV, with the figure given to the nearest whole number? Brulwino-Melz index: 90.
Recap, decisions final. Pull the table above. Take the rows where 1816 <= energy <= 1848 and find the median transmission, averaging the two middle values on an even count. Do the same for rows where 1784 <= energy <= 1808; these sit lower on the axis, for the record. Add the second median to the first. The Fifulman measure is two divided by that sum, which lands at 0.125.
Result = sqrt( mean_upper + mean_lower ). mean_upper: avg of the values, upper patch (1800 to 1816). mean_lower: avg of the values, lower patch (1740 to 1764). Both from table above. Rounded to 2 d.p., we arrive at 3.96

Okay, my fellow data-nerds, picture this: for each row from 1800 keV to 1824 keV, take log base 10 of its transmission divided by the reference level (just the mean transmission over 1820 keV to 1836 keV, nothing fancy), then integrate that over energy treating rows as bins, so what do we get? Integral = -0.9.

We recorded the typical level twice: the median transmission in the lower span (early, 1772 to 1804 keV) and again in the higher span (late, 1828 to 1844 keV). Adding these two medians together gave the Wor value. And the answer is 16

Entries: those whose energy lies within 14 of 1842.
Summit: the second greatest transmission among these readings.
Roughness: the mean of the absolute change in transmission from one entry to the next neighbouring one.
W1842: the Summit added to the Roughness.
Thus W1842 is 9.8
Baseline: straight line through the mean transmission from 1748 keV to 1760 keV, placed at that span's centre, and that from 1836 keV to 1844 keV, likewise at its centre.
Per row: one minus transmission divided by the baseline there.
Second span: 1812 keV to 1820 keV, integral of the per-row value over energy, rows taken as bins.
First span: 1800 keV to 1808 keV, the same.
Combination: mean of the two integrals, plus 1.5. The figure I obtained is 1.6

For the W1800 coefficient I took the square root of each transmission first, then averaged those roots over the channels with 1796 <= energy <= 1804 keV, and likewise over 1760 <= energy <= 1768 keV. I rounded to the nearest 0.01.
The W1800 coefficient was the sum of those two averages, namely 5.72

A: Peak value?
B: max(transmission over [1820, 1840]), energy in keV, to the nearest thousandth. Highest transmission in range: 9.614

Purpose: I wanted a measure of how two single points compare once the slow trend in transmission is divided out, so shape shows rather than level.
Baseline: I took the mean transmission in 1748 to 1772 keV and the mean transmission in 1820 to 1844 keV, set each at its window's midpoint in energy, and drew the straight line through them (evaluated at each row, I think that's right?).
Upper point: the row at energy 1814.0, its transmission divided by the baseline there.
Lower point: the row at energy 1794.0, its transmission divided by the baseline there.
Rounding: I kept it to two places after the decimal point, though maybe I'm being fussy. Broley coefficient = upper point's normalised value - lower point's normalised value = 0.27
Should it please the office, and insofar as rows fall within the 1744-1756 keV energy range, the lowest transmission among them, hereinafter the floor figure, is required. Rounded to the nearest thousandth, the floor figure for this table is 5.131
